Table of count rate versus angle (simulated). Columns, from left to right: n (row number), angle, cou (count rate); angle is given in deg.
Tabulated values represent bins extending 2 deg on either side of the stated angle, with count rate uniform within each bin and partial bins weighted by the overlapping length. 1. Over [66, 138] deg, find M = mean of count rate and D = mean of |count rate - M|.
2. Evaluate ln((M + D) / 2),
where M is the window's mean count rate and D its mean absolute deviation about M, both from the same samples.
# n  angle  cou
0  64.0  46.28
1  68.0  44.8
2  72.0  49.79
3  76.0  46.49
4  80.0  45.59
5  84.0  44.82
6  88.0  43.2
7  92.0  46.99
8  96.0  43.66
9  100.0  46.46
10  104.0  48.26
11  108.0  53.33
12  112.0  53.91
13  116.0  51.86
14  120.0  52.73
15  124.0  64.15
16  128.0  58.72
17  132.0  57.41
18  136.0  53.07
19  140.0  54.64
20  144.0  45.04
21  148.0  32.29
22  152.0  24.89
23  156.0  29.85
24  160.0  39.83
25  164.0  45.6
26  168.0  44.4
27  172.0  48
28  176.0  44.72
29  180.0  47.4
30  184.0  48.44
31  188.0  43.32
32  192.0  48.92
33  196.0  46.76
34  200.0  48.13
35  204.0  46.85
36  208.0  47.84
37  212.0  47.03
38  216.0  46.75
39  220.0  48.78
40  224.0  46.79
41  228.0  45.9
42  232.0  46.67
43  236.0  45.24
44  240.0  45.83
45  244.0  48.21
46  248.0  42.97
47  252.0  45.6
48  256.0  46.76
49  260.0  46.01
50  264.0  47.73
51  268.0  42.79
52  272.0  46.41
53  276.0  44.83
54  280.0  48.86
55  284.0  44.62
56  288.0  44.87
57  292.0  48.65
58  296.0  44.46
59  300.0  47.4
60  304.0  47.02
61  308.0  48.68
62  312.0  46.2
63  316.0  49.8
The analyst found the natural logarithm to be 3.315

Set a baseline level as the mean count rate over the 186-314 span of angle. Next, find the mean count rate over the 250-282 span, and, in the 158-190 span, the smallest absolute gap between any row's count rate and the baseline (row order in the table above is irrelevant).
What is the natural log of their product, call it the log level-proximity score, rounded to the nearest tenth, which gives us 3.7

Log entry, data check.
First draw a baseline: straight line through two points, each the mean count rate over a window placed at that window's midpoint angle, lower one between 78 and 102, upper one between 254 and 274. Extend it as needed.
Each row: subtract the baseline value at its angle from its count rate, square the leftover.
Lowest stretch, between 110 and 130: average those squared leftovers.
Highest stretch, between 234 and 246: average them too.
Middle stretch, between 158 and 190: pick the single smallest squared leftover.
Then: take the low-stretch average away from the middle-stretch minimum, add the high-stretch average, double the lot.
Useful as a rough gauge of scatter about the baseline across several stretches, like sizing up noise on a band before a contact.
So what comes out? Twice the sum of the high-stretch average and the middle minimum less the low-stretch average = -281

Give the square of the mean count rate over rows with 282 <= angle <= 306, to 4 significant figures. 2132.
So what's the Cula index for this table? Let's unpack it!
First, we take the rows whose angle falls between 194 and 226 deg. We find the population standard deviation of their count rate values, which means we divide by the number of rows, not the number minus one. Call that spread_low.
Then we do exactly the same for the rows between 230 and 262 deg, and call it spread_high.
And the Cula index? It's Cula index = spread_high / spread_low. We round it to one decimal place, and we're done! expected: 1.9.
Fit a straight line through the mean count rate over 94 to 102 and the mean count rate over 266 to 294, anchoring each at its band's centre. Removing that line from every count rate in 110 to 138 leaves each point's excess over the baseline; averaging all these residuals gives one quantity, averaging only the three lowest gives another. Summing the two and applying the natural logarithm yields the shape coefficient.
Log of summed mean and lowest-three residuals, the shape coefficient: 2.9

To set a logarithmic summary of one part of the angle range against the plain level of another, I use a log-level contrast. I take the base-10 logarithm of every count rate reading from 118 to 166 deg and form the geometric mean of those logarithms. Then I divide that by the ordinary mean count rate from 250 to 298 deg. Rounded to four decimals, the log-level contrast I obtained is 0.0358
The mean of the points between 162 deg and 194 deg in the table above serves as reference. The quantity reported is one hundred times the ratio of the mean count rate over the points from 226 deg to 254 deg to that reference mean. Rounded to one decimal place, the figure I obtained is 98.8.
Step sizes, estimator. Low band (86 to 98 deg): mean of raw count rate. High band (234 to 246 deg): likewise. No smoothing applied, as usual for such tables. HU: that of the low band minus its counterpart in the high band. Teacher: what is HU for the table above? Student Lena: -2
